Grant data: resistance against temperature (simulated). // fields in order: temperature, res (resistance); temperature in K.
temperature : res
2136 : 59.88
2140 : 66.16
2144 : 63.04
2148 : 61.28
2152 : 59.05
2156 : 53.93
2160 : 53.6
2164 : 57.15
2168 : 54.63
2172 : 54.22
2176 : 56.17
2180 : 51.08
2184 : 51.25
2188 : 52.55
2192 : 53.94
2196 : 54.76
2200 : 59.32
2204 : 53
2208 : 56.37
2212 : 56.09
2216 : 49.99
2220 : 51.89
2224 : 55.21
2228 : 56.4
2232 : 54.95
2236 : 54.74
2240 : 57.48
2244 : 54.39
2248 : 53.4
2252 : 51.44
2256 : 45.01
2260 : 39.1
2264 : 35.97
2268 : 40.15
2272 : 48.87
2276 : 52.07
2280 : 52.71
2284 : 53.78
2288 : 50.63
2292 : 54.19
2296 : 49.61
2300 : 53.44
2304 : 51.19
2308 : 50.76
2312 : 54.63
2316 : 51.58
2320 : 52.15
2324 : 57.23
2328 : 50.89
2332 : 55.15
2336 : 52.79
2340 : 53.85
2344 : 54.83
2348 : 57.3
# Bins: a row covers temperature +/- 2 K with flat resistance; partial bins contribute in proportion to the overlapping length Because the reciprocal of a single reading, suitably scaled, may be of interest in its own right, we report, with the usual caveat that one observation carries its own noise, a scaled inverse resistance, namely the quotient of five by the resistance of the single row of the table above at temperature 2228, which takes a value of 0.0887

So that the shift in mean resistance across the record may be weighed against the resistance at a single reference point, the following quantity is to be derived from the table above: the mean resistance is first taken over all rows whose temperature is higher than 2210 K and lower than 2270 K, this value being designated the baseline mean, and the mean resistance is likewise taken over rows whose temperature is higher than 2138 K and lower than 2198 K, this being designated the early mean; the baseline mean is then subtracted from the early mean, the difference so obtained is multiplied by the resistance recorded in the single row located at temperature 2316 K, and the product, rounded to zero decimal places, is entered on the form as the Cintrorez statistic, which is 298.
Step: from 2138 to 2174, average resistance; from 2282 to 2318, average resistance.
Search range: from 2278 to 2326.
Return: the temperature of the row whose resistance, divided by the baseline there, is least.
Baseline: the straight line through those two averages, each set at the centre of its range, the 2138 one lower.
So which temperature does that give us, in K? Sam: 2296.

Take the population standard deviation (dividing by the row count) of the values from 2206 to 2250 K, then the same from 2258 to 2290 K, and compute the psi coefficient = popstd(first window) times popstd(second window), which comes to 14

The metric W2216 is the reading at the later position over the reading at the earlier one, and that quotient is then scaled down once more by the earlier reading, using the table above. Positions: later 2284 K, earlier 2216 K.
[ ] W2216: 0.022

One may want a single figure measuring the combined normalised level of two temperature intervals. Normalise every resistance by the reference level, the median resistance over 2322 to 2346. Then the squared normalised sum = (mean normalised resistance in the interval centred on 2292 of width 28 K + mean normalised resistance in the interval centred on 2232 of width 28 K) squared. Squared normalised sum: 3.89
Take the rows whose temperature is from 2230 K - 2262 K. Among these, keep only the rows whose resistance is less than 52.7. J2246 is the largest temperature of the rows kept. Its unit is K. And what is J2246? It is 2260 K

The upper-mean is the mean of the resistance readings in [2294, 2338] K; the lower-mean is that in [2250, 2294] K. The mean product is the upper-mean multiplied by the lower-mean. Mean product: 2509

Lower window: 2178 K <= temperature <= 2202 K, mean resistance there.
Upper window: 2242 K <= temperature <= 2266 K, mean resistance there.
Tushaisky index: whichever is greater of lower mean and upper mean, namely 53.8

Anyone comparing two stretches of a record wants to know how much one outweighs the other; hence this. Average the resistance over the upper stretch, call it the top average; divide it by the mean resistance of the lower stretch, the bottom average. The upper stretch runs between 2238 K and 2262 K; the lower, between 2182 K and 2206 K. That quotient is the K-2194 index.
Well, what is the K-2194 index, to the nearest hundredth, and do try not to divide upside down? 0.93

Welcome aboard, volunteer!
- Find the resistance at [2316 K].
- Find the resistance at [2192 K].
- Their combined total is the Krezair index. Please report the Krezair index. 106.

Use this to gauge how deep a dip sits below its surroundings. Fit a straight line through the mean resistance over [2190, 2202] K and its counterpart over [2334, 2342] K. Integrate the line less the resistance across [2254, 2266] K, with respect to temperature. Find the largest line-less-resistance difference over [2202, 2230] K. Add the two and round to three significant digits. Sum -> 183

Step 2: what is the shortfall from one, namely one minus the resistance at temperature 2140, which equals -65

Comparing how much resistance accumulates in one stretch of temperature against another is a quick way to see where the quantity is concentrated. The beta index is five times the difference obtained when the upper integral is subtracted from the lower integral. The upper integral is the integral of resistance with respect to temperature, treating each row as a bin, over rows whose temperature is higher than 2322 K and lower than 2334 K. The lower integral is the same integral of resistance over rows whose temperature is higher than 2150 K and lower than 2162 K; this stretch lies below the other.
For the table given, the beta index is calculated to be 66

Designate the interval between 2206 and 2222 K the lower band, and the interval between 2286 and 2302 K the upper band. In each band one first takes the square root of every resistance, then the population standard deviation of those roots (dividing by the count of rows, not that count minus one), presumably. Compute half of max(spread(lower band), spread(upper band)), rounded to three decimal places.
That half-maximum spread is 0.094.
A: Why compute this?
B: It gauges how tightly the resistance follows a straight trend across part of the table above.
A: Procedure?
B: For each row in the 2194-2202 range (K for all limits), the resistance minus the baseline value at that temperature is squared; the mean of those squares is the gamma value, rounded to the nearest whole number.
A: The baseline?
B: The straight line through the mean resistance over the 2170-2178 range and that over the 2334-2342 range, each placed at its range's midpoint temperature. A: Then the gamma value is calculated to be 10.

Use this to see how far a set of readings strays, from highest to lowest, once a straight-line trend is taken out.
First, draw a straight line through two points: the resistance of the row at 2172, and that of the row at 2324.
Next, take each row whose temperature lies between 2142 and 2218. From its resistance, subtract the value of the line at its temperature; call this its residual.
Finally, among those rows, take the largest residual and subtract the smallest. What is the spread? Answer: 14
